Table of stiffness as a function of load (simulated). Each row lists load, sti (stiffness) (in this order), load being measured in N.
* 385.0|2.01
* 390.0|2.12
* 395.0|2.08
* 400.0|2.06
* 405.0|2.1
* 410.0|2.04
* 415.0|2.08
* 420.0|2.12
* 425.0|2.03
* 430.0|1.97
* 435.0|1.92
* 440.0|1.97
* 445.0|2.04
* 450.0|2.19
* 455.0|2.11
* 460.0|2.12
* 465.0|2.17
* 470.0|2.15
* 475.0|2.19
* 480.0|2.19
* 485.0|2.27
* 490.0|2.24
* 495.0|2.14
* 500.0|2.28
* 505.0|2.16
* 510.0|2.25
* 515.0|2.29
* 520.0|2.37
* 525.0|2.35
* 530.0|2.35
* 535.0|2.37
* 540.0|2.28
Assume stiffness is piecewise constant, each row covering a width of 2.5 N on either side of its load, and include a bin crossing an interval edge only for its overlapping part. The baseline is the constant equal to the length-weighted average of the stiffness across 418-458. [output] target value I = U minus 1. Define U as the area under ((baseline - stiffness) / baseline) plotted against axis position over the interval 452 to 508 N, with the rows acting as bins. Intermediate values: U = -3.9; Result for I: -4.9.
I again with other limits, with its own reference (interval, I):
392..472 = -2.1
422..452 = -0.6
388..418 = -1.5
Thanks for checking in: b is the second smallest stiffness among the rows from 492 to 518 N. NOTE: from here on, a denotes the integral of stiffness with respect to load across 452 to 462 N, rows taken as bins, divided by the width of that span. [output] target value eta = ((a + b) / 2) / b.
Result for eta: 0.99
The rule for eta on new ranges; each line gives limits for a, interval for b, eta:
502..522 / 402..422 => 1.04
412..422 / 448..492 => 0.99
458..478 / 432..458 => 1.05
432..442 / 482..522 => 0.95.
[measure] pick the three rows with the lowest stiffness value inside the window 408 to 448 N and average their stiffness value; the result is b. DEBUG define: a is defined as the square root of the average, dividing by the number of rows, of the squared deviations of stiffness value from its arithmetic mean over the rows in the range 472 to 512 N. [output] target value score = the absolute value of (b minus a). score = 1.90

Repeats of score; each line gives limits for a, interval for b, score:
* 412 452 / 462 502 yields 2.07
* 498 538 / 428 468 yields 1.89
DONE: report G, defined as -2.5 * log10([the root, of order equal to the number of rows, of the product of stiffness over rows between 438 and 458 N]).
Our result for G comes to -0.79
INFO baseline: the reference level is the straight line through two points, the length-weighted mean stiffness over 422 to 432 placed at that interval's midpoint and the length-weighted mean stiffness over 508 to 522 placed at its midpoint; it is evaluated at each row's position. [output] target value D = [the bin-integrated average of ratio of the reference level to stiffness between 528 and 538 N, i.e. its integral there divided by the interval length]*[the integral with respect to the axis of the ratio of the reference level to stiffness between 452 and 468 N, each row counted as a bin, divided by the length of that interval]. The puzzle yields 0.99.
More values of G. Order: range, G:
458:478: -0.83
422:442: -0.74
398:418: -0.79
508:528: -0.91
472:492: -0.87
